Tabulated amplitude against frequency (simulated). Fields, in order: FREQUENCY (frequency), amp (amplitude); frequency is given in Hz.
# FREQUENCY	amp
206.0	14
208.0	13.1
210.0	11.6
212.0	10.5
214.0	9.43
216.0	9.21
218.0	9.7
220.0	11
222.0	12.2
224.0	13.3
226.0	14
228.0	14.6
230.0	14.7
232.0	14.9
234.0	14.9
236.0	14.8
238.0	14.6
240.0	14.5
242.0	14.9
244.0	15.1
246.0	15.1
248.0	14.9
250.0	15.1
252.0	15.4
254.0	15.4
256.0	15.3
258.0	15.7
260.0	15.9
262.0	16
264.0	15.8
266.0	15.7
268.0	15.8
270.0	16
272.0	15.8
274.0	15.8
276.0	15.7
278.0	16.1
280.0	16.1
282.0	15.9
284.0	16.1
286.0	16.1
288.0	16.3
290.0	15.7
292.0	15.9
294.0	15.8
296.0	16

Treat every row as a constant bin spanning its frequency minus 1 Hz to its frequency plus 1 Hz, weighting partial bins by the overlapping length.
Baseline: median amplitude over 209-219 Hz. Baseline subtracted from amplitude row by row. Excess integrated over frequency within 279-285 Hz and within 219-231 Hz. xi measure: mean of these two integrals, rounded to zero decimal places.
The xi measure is 41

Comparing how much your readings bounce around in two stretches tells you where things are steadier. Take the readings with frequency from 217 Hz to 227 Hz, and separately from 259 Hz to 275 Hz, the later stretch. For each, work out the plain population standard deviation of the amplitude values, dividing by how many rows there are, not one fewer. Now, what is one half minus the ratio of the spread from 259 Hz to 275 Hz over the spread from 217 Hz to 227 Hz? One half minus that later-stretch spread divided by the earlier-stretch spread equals 0.44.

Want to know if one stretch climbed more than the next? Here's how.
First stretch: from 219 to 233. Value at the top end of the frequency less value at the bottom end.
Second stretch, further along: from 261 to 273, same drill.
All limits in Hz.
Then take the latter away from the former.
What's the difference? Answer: 4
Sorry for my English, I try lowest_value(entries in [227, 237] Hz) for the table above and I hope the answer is 14.6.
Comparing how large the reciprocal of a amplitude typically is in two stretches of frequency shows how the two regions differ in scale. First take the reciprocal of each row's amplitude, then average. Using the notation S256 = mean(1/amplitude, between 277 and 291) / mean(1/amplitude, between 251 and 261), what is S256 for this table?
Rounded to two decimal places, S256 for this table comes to 0.97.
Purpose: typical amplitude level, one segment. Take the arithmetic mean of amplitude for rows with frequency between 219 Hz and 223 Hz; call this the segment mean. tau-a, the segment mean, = 11.6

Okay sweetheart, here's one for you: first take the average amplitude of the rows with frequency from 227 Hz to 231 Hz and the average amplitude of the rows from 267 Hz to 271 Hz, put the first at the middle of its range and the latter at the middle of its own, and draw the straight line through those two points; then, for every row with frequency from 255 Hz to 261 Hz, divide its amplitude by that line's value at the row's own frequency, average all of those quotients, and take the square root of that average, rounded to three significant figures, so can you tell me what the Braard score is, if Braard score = 1.00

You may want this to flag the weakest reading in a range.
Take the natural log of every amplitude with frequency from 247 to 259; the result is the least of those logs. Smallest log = 2.70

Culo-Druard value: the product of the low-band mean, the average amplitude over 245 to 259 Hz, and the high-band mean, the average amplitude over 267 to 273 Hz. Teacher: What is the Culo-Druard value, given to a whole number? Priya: 242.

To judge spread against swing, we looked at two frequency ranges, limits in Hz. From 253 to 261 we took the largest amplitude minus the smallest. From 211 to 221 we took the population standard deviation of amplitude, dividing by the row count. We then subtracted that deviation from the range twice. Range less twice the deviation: -0.8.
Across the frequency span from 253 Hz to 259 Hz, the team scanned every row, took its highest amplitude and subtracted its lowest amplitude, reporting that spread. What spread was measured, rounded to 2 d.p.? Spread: 0.40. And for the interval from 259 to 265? 0.20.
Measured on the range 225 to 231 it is 0.70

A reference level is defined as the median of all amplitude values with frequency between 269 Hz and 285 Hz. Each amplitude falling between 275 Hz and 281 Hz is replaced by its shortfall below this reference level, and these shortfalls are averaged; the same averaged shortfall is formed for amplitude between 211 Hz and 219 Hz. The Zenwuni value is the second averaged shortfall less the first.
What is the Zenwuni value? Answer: 6.3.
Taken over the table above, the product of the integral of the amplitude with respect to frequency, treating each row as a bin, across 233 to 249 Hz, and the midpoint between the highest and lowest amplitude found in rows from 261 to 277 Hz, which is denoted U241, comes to 3766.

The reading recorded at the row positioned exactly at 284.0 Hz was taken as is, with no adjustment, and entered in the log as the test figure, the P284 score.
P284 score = 16.1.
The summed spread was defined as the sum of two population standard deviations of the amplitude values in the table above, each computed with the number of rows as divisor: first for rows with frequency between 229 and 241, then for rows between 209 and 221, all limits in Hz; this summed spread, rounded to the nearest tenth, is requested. 1.0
